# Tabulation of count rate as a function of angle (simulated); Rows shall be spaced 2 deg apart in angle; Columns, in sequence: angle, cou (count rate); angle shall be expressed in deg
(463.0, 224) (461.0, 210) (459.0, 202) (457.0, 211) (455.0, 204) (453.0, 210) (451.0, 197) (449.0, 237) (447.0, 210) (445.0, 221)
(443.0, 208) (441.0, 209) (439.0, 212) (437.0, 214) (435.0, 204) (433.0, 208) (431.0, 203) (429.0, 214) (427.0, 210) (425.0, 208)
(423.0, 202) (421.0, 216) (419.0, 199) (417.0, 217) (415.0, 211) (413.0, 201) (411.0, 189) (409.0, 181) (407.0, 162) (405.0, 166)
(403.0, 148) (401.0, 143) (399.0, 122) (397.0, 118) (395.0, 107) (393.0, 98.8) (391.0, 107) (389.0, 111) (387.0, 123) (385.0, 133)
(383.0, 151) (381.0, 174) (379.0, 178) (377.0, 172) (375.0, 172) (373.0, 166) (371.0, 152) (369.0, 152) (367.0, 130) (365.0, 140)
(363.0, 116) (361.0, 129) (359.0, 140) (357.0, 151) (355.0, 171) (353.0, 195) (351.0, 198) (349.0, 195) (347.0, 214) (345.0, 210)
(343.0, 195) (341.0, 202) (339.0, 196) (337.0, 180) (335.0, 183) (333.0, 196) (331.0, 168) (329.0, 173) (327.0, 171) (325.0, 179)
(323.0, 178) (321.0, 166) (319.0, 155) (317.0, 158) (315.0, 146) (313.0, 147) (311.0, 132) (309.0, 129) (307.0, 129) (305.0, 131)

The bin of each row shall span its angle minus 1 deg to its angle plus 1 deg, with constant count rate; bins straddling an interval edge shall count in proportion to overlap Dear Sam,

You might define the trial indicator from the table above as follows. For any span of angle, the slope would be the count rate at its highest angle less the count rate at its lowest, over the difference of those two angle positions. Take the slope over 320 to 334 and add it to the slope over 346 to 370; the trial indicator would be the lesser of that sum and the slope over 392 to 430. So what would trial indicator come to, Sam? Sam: -0.32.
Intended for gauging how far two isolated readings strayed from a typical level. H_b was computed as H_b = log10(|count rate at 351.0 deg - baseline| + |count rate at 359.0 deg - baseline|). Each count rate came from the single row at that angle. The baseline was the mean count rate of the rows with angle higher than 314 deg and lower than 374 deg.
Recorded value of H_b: 1.76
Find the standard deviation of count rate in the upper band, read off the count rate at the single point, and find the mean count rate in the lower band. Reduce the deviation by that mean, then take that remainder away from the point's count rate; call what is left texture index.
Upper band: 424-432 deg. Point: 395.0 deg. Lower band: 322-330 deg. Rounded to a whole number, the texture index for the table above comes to 278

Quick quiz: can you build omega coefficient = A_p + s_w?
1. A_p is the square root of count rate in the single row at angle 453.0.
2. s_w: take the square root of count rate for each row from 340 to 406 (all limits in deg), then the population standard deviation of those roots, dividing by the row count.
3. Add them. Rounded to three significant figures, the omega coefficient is 15.8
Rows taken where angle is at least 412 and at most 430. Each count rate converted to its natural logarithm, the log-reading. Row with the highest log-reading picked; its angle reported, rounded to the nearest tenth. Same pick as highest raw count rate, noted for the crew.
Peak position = 417.0 deg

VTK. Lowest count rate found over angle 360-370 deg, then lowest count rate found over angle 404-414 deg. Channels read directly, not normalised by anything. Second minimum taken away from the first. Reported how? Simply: -46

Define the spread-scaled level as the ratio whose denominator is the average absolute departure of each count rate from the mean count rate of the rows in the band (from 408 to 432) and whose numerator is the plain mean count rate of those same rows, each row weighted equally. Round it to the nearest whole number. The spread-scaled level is 24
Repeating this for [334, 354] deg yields 27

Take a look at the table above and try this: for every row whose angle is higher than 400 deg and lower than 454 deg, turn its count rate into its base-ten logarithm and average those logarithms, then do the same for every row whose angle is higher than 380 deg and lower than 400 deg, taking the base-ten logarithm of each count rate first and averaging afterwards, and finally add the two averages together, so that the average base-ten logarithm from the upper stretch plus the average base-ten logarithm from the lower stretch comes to 4.39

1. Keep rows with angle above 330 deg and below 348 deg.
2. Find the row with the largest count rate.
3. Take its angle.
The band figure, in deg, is 347.0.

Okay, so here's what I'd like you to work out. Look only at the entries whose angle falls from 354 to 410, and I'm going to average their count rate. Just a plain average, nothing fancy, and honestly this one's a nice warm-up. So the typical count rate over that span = 143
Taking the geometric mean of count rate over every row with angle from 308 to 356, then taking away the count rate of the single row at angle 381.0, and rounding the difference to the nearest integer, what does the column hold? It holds 1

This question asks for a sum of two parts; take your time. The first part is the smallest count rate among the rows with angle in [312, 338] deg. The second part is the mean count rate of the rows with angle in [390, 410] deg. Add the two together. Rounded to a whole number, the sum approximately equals 281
